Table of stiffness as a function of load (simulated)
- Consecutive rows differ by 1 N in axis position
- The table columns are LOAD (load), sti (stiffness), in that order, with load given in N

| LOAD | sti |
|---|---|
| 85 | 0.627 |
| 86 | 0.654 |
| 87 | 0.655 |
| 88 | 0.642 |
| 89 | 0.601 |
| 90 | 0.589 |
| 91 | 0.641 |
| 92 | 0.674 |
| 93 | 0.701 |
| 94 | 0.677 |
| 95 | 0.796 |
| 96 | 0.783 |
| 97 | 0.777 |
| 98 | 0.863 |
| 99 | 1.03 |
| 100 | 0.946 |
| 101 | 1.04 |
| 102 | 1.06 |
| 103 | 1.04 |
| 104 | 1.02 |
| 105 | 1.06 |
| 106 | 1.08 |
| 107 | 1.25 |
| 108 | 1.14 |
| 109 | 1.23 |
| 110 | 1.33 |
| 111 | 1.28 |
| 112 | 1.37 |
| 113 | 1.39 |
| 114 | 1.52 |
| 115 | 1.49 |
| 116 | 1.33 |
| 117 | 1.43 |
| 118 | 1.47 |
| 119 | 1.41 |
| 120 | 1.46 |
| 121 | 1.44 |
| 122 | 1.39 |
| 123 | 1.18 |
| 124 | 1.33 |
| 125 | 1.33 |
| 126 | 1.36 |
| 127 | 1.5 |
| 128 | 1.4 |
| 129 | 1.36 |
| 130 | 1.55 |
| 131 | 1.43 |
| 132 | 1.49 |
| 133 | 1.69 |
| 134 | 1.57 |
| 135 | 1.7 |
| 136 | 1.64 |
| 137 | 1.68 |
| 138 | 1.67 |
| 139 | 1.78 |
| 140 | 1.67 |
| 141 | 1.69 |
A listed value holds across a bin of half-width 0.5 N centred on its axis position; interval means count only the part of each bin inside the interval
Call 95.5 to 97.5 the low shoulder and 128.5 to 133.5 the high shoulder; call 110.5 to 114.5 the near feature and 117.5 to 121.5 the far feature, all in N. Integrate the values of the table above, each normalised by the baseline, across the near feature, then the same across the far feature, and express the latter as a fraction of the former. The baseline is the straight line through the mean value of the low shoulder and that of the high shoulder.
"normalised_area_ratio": 0.92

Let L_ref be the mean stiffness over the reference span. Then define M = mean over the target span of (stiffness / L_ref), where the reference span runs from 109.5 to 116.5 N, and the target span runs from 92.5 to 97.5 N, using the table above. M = 0.54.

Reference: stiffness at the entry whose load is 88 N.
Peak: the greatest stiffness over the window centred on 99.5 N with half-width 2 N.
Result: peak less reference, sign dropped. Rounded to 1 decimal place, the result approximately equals 0.4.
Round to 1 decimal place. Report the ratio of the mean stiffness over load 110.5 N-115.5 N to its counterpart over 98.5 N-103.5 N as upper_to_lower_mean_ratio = 1.4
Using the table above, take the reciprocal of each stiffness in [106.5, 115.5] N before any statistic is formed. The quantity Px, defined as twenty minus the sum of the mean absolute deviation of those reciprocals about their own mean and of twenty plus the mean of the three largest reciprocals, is -0.89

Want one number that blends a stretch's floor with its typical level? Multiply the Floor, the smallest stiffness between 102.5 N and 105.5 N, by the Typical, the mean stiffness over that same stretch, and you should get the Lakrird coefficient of 1.06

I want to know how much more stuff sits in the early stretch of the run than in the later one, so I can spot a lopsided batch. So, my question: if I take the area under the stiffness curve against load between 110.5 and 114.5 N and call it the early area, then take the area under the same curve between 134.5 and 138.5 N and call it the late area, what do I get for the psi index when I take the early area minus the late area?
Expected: -1.13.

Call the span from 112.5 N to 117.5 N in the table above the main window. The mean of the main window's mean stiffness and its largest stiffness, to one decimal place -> 1.5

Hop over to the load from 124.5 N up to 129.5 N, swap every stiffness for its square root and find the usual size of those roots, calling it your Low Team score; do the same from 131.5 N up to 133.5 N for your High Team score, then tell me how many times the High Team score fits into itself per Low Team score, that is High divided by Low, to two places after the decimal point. 1.07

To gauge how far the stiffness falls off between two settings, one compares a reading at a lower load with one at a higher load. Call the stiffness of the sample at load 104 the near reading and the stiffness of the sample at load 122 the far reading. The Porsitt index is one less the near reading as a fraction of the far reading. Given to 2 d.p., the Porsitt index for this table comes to 0.27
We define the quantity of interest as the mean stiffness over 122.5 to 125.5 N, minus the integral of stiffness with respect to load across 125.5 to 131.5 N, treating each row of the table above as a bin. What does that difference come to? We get -7.3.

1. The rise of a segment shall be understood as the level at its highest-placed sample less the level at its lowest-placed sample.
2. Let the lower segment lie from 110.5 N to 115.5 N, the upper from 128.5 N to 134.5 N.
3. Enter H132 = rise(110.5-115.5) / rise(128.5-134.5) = 1.0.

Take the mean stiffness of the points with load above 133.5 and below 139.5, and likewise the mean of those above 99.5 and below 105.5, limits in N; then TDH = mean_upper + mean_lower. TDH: 2.70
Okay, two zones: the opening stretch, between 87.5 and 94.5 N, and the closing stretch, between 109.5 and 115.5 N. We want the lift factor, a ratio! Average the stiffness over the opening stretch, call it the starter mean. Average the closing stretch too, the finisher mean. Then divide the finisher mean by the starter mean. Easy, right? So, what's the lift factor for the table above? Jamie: 2.16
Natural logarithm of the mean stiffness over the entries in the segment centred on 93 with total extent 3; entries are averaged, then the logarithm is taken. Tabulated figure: -0.4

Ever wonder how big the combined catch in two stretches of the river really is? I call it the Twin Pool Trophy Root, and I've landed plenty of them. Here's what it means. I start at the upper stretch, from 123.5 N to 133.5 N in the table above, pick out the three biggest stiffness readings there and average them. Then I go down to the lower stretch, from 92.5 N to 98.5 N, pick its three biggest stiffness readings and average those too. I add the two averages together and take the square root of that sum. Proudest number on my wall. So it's 1.55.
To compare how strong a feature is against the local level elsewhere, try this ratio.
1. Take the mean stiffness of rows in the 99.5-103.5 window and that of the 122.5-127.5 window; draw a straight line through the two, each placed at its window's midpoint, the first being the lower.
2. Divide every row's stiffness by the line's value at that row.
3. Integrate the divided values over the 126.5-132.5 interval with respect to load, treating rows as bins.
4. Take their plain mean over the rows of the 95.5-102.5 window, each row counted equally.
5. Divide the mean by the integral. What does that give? 0.15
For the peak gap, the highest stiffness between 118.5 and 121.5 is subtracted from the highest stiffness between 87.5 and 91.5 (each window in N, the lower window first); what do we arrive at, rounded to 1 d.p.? -0.8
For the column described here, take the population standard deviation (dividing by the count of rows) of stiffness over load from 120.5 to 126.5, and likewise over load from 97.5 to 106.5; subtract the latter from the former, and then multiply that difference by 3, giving 0.05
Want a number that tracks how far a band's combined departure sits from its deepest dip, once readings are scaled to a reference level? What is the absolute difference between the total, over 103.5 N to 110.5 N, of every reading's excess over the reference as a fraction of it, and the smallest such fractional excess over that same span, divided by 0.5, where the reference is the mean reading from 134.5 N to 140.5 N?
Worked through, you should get 4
